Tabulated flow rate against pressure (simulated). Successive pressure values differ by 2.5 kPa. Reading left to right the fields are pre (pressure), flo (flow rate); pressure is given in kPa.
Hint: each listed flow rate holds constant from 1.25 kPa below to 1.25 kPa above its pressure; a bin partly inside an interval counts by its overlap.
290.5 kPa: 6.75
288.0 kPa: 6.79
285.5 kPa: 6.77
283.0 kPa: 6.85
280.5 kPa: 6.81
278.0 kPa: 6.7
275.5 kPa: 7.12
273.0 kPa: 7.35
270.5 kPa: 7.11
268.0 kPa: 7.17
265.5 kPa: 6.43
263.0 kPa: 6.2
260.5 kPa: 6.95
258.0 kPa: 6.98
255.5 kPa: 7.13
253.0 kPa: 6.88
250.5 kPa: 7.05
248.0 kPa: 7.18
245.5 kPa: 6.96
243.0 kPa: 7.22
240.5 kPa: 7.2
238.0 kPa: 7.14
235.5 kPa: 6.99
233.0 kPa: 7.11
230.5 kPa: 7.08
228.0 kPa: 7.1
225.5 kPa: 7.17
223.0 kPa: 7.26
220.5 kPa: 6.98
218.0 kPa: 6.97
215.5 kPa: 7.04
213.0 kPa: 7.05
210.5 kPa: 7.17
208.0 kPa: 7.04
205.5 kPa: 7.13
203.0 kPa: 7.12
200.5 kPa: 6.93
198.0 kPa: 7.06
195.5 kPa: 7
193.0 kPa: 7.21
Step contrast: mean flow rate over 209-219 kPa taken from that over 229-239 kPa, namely 0.02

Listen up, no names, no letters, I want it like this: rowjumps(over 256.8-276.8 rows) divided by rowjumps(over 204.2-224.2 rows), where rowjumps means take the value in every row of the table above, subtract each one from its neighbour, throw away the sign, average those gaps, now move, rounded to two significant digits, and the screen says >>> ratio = 3.2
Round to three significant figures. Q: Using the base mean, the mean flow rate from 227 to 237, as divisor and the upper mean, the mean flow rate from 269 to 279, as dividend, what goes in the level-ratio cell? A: 1.00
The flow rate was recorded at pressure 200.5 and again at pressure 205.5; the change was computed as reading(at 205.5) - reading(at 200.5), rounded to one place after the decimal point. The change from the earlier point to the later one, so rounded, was 0.2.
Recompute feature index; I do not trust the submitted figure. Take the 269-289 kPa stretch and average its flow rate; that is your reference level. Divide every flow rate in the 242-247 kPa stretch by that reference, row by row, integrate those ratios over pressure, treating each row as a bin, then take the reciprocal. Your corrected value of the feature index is 0.196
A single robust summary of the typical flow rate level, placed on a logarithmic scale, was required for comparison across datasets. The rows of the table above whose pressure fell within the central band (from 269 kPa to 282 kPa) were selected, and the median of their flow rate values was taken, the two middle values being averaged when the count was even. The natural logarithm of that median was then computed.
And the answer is 1.96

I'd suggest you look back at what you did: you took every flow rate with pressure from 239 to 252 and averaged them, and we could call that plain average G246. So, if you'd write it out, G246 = 7.12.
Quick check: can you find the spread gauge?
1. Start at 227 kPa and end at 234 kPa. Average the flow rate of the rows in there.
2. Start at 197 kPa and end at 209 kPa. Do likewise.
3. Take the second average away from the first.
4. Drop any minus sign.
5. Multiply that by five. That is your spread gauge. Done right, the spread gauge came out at 0.2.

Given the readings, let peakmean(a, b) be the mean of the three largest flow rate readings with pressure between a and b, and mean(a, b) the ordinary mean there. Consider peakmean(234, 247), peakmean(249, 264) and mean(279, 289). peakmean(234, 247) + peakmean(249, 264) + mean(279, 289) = 21.0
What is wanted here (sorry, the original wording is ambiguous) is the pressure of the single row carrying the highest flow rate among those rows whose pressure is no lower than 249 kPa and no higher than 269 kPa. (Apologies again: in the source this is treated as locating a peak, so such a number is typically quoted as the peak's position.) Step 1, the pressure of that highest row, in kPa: 268.0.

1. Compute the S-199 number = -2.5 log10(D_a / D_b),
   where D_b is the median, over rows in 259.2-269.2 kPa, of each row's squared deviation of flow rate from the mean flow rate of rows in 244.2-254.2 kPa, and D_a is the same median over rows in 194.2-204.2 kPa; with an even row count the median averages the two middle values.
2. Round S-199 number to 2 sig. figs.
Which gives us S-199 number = 4.0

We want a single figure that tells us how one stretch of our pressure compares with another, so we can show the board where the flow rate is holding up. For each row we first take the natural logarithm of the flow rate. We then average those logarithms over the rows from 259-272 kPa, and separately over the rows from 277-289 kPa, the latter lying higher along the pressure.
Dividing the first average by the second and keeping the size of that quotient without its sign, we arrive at 1.00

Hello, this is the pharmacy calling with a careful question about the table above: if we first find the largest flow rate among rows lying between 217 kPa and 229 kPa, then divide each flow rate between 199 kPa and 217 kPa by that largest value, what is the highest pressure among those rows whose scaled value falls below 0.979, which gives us 215.5 kPa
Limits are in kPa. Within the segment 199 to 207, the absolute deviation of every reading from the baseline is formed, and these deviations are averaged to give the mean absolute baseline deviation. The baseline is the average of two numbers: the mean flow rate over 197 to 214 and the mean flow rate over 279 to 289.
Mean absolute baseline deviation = 0.127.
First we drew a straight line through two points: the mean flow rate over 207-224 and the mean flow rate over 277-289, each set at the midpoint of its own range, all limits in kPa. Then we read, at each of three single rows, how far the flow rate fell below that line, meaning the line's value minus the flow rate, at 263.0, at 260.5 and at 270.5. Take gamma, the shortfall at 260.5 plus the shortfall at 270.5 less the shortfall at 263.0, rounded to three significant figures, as -1.01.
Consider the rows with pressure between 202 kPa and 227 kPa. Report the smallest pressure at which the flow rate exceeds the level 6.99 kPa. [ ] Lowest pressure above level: 203.0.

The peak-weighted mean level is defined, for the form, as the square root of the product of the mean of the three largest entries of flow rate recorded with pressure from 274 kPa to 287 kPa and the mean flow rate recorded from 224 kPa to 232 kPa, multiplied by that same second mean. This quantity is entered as 50.0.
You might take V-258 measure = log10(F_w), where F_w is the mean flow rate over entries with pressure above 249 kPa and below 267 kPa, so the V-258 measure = 0.833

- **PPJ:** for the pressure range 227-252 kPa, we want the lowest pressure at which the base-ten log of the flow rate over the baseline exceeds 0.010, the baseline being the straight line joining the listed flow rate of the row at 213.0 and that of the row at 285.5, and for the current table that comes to 238.0 kPa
